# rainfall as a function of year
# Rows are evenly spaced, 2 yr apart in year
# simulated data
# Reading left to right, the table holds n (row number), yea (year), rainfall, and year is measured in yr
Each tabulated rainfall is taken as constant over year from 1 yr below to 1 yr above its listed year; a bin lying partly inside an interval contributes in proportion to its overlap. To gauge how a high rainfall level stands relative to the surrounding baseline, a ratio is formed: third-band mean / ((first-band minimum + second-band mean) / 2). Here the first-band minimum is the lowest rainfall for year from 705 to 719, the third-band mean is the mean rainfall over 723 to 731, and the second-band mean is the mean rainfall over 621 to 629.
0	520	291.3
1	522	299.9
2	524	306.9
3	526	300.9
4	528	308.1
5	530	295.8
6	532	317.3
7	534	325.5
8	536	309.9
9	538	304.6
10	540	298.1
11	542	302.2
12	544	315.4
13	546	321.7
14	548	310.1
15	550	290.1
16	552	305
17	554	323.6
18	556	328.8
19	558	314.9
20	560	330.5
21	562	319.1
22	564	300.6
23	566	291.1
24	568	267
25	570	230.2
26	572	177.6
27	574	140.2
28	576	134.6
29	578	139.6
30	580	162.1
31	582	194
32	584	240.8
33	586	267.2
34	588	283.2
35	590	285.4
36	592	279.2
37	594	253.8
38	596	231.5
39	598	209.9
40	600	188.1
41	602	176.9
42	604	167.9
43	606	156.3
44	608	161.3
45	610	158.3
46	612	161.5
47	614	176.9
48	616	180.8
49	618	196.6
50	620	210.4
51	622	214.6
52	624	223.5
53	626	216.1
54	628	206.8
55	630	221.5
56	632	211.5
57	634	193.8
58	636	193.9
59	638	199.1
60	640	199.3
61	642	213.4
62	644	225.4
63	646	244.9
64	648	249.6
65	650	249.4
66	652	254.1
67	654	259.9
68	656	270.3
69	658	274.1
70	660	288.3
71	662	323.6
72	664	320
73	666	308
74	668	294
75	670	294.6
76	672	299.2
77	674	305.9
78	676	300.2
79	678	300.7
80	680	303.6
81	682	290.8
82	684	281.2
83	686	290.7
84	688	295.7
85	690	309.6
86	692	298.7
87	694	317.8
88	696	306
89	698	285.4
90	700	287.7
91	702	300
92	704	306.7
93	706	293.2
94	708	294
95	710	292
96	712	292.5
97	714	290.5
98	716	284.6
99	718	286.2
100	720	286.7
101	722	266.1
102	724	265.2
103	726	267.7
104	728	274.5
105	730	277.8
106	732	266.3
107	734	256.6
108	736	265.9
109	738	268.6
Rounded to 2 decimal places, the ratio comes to 1.09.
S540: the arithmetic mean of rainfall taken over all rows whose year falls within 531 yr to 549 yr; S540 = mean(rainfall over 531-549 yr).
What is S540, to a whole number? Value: 312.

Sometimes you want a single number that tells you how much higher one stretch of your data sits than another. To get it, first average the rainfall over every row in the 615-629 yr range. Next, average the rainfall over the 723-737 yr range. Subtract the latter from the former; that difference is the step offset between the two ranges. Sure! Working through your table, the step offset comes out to -61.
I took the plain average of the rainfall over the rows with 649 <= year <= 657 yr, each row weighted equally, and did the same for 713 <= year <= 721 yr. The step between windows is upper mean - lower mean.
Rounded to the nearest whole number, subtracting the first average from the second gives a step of 29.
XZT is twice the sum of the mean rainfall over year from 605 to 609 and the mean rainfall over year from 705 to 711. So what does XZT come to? 904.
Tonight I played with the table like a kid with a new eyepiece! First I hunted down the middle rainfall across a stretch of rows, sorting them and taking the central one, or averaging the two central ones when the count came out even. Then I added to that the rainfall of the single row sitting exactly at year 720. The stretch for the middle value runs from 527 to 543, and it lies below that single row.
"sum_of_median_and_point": 593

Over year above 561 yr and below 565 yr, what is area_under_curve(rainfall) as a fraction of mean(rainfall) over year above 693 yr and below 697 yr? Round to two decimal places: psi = 3.97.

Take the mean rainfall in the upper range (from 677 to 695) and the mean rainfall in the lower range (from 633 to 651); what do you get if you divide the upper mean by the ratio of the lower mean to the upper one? 408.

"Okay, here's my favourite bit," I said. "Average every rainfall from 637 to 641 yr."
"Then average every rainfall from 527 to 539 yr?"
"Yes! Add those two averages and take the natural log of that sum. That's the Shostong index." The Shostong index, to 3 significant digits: 6.23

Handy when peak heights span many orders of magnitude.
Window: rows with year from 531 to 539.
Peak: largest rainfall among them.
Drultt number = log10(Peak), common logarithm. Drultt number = 2.51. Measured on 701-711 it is 2.49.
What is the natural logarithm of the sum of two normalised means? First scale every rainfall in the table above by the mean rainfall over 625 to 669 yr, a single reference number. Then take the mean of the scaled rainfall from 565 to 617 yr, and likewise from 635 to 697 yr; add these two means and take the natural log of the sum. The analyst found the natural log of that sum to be 0.67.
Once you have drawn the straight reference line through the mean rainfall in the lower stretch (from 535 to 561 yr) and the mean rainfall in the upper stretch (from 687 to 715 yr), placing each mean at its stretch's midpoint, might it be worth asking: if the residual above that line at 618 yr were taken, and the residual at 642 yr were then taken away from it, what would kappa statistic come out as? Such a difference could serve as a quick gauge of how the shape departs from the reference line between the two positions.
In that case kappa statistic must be -19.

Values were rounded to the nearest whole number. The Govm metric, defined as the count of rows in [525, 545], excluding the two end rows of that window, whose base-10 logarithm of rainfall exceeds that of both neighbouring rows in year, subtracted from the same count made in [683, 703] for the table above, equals 0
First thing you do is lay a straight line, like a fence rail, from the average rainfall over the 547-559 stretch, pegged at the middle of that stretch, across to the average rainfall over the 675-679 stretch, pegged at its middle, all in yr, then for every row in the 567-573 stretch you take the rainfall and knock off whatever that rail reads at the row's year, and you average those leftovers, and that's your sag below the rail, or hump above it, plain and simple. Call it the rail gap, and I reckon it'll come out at -86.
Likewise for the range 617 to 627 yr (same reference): -93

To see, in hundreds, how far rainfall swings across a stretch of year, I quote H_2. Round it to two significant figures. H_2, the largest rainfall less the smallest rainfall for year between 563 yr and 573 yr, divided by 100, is 1.2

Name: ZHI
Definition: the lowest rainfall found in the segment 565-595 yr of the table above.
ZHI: 134.6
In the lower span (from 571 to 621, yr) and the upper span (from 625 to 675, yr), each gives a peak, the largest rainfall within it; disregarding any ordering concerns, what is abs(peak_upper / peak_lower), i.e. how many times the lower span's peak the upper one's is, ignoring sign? 1.13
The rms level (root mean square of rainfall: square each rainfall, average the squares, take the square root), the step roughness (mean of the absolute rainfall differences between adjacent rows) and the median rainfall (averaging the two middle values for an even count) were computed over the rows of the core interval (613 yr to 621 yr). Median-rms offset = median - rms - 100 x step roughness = -1120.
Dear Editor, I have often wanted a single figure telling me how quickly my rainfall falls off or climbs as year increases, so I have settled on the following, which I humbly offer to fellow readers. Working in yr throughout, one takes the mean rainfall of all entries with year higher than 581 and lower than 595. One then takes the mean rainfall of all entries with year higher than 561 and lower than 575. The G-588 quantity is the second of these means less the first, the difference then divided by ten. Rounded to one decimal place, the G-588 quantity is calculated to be -1.1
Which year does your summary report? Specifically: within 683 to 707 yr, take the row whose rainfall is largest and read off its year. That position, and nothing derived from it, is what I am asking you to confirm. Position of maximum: 694 yr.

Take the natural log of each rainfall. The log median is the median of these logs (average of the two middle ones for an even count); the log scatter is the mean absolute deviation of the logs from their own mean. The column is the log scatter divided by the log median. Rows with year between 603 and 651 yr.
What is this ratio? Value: 0.021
